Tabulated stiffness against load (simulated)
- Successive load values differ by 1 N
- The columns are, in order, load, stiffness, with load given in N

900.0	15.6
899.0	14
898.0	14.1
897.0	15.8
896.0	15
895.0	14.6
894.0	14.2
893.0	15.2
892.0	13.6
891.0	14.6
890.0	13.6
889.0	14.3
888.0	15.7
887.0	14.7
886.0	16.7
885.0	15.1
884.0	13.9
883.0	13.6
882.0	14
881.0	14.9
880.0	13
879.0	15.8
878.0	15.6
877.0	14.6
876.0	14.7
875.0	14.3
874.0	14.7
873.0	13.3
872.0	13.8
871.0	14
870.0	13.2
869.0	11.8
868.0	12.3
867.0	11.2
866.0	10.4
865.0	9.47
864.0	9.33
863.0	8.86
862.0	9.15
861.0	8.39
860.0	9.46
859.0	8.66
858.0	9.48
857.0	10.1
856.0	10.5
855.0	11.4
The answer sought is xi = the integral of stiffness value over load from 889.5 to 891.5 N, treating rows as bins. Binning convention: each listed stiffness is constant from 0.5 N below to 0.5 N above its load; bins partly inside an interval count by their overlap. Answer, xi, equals 28.2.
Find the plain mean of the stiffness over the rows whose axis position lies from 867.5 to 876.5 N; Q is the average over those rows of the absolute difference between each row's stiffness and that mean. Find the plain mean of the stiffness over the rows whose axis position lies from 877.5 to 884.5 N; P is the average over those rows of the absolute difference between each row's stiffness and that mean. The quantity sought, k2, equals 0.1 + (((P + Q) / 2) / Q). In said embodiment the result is 1.14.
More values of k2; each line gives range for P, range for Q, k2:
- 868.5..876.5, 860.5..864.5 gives 1.77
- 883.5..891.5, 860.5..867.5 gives 1.13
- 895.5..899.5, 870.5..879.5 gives 1.16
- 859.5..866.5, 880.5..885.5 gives 0.98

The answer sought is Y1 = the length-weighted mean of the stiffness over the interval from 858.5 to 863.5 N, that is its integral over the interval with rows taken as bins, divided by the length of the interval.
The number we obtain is 8.9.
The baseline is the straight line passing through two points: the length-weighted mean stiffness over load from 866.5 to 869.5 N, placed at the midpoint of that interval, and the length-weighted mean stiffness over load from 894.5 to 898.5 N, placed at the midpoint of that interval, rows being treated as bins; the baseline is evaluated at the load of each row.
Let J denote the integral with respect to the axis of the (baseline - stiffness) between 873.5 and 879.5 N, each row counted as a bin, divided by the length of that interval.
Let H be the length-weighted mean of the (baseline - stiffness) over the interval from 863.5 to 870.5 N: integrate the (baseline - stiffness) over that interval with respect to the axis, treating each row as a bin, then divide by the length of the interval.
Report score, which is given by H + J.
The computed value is -1.7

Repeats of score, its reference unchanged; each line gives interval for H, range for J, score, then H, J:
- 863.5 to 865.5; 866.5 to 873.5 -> 1.2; 2.0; -1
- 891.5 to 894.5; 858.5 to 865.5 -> 2.2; 0.2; 2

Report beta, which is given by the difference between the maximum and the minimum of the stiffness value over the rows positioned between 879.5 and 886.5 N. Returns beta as 3.7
